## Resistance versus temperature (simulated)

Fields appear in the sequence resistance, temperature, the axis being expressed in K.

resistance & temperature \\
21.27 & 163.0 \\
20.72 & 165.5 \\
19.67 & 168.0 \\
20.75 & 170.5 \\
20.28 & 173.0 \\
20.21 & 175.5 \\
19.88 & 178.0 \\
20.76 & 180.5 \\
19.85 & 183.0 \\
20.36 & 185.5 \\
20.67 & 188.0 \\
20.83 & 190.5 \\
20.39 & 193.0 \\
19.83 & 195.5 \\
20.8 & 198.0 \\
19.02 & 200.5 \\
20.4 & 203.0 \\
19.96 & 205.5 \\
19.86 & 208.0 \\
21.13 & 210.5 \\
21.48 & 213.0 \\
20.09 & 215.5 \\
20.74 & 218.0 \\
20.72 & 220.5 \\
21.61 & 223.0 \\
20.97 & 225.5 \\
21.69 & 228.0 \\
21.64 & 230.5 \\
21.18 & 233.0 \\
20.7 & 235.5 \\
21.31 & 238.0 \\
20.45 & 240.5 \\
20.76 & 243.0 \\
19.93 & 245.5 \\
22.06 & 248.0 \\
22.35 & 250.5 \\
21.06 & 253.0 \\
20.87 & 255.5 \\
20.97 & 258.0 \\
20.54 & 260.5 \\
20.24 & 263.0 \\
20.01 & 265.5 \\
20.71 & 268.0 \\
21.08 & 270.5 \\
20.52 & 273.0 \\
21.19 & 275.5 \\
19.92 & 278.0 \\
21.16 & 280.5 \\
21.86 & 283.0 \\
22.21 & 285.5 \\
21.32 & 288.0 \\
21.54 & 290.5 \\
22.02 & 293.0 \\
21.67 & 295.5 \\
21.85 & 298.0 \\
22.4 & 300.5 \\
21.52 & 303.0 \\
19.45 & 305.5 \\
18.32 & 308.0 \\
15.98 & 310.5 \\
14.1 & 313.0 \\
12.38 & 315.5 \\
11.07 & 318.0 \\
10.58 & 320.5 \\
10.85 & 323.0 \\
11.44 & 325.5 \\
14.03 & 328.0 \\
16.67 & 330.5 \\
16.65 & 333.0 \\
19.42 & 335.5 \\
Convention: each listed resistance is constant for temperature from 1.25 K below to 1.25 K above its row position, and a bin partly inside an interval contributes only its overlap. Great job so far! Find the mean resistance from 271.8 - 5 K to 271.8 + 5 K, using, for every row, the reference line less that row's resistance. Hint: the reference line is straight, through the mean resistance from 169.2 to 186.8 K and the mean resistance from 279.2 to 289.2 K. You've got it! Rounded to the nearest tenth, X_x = 0.6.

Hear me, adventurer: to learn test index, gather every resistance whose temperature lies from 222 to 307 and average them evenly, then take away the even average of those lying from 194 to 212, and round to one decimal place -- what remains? 1.0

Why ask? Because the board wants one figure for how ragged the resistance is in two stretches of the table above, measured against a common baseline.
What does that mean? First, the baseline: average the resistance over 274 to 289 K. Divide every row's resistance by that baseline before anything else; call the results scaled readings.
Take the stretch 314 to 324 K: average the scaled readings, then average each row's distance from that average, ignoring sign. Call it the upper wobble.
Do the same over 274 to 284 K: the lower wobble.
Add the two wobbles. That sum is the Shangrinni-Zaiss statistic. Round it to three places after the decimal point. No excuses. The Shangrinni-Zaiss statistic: 0.053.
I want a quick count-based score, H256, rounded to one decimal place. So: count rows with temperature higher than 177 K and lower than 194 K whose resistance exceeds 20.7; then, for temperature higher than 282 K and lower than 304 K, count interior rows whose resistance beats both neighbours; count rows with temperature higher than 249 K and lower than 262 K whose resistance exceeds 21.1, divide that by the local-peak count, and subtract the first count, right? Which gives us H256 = -1.7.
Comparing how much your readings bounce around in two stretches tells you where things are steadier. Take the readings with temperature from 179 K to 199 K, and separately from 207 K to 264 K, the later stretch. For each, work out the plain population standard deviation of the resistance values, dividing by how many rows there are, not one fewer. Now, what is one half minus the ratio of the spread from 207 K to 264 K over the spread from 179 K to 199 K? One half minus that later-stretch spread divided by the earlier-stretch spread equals -1.2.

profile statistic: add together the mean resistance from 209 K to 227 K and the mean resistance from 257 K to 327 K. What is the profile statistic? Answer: 39.8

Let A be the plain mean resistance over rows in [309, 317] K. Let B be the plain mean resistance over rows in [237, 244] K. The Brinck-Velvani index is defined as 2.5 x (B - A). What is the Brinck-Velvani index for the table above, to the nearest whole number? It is 17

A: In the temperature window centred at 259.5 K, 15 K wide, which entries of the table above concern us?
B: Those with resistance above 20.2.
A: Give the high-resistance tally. 5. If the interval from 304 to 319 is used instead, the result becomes 0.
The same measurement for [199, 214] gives 3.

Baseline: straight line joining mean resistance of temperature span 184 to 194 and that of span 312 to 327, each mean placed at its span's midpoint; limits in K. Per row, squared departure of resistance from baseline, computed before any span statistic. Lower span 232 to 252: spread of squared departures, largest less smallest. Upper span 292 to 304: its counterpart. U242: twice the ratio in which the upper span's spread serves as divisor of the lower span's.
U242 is 2.7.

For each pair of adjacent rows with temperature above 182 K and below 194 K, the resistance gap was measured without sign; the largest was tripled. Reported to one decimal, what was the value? 1.5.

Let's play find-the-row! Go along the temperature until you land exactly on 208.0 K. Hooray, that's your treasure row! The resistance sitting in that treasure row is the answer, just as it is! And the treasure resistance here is 19.86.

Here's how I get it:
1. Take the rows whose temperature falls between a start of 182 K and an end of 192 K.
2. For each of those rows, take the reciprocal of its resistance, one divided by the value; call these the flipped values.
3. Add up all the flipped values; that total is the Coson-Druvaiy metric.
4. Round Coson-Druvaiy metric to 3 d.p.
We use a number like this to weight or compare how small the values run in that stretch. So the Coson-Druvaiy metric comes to 0.196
